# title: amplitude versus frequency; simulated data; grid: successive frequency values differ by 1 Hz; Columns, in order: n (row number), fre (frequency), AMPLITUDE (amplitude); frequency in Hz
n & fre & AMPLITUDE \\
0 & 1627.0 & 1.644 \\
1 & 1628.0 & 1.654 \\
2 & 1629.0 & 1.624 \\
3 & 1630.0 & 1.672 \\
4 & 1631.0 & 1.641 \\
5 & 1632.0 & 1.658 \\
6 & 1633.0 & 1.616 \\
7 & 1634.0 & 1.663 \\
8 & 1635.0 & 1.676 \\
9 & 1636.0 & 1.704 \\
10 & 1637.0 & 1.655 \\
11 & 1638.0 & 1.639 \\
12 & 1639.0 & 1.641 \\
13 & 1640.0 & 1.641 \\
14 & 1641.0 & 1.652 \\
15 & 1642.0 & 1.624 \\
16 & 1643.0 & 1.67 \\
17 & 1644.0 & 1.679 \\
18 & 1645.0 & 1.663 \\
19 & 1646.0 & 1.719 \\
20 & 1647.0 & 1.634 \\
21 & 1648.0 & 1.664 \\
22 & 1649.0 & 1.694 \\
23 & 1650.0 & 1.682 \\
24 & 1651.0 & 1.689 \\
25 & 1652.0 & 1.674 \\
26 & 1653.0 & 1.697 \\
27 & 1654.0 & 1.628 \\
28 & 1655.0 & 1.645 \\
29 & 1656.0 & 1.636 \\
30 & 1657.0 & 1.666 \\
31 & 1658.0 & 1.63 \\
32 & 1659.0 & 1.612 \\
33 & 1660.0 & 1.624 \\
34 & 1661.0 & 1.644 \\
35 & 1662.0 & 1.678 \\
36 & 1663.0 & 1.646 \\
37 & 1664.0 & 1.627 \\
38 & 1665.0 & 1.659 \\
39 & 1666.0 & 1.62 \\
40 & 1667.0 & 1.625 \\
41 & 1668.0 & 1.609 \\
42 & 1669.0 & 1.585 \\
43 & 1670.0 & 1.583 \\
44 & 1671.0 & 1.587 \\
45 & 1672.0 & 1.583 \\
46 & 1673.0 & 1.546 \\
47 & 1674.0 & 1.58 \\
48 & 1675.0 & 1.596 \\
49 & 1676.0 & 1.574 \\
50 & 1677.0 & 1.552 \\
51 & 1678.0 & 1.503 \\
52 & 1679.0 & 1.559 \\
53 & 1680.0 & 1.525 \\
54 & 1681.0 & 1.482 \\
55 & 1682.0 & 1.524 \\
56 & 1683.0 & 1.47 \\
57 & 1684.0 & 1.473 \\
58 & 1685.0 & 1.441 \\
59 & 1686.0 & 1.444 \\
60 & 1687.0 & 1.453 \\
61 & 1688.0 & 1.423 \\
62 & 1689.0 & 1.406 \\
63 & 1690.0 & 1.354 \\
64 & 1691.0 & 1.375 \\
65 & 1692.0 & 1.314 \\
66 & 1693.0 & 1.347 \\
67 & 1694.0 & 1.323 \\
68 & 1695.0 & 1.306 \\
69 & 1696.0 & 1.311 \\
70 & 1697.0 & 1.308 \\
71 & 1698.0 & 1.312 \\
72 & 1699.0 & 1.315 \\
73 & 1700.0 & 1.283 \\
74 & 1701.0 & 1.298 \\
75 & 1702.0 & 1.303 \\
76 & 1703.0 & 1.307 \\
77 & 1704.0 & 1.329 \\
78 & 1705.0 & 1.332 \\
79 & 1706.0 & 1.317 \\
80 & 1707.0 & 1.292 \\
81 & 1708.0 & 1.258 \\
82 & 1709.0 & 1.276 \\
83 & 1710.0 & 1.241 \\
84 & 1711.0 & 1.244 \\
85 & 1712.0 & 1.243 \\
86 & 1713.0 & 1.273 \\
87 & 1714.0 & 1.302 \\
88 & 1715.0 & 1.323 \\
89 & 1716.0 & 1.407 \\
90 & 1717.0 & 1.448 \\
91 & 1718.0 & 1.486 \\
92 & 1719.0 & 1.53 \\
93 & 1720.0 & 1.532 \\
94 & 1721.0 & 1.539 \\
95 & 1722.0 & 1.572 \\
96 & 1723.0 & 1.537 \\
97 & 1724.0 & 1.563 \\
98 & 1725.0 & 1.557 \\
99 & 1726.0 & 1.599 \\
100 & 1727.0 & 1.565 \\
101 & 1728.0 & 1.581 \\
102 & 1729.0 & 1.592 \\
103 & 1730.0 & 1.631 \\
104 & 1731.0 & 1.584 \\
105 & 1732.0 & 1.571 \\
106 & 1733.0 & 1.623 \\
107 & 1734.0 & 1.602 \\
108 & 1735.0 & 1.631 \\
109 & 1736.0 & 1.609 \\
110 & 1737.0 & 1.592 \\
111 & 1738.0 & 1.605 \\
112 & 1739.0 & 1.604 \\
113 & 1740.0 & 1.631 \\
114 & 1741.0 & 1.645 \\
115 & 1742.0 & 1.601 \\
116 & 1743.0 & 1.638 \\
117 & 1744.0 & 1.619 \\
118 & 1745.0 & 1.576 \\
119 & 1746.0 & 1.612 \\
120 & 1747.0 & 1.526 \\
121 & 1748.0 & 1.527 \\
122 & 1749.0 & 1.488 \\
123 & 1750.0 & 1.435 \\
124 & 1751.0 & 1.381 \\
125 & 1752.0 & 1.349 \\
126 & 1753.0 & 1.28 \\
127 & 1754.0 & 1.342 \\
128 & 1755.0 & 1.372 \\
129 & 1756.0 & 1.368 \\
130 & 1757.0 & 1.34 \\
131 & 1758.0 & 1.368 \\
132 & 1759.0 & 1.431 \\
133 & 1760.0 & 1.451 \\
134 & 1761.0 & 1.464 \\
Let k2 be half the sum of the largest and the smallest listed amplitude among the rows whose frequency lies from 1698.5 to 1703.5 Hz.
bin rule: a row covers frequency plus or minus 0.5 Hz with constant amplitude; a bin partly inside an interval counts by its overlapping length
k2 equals 1.30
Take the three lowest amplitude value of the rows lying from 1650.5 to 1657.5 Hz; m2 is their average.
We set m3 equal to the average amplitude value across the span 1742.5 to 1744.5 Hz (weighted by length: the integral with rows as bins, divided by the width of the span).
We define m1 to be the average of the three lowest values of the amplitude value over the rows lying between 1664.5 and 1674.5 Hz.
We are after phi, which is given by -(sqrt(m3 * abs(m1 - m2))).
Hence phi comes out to -0.329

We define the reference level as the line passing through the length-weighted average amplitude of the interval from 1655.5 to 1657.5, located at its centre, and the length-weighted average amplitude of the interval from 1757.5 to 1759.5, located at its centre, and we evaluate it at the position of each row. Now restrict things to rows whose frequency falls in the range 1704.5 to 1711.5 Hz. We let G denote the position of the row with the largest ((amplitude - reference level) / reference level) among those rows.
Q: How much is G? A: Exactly 1705.0 Hz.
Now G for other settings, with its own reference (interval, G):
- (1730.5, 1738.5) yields 1735.0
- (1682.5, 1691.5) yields 1684.0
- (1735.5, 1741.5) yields 1741.0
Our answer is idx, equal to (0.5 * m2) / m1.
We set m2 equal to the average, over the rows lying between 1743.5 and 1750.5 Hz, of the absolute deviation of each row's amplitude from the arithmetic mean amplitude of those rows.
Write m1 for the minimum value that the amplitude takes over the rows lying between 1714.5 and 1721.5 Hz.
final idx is 0.020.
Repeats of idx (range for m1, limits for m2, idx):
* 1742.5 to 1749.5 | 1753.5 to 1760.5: 0.011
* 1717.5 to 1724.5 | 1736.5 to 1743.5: 0.006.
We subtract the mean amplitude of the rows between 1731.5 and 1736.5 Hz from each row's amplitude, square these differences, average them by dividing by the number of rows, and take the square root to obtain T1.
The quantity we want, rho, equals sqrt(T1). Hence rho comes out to 0.144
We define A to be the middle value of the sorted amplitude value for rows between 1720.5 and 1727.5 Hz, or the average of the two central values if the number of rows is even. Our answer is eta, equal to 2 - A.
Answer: 0.44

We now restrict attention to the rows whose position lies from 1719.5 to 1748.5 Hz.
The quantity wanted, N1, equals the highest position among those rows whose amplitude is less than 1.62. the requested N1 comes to 1748.0 Hz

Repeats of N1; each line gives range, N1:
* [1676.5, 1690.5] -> 1690.0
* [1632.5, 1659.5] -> 1659.0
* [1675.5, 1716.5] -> 1716.0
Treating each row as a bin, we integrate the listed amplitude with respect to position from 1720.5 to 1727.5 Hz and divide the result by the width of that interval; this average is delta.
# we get 1.56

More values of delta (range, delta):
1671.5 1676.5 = 1.58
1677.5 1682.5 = 1.52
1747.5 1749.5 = 1.51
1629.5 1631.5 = 1.66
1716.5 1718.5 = 1.47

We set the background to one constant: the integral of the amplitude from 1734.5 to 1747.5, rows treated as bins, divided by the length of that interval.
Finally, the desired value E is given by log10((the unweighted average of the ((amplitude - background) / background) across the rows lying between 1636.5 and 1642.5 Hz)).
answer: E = -1.66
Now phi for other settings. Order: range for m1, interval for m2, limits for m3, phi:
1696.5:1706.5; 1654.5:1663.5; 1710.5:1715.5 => -0.647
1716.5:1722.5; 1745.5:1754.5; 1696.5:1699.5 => -0.464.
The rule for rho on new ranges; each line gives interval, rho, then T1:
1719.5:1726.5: 0.148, 0.022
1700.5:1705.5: 0.118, 0.014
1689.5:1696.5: 0.155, 0.024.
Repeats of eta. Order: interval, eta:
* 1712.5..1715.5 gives 0.70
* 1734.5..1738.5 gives 0.39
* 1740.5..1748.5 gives 0.39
